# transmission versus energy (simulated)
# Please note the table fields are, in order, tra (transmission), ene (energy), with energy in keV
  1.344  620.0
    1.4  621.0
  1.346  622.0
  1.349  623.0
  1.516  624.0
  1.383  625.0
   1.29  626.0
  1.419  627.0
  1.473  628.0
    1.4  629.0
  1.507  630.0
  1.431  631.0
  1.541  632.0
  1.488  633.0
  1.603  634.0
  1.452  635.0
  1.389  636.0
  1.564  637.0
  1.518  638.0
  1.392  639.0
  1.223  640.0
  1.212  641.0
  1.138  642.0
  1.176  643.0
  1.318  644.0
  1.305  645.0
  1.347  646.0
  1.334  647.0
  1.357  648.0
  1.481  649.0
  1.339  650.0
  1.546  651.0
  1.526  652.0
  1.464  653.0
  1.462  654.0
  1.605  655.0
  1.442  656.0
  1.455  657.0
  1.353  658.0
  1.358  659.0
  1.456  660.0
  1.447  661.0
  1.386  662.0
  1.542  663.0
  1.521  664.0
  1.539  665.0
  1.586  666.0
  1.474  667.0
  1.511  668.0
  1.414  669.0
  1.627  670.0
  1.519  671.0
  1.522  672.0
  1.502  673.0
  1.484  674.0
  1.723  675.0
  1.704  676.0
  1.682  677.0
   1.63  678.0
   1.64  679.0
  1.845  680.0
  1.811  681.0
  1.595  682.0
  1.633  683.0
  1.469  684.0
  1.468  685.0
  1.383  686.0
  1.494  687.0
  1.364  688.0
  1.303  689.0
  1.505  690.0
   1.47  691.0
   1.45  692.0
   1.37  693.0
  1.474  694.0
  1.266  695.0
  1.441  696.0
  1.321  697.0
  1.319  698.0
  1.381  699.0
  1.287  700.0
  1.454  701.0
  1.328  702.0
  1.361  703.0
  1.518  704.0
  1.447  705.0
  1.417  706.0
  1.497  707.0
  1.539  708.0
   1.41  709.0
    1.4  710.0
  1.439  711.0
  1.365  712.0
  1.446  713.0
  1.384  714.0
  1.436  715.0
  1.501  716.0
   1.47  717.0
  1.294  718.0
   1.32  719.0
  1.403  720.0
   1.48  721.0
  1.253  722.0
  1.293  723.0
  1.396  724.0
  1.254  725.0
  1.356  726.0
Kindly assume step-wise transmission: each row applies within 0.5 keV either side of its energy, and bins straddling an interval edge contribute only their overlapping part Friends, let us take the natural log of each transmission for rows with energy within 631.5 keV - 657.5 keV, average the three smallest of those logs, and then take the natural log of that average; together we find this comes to -1.8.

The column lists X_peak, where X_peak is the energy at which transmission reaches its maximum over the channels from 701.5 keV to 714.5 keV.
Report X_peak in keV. 708.0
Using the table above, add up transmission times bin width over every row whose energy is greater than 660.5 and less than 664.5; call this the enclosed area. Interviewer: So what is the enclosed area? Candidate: 5.9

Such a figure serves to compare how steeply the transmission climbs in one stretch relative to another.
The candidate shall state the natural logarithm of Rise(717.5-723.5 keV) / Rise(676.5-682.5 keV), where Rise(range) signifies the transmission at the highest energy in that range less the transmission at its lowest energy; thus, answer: -4.5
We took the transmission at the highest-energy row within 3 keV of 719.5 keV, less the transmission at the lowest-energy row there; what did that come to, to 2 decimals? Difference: -0.22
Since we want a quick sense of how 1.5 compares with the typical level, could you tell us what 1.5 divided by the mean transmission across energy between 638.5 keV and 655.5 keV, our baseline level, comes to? 1.10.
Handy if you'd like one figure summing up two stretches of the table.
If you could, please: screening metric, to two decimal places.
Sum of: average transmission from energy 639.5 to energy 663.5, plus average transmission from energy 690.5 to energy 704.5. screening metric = 2.77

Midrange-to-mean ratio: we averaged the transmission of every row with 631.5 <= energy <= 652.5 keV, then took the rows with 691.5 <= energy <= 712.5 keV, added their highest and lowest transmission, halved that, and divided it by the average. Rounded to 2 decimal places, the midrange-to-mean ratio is 1.01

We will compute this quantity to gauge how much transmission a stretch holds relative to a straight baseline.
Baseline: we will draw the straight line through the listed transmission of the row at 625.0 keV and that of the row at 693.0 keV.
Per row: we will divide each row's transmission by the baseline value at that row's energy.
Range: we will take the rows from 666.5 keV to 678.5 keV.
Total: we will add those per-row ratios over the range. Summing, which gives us 13.7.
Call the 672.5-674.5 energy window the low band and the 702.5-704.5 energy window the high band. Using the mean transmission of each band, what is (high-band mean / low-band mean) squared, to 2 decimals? 0.93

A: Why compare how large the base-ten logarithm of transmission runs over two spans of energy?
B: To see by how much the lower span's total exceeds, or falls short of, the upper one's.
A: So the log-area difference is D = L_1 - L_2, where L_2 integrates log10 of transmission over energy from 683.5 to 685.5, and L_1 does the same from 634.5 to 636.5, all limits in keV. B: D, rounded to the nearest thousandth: -0.029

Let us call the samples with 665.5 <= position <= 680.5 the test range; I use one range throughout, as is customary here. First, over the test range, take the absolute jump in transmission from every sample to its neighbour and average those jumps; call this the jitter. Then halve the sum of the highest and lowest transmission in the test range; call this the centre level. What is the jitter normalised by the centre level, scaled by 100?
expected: 5.06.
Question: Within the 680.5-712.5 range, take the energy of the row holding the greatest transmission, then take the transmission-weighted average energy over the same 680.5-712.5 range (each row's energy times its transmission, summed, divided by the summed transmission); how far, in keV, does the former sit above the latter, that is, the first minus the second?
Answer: -15.2 keV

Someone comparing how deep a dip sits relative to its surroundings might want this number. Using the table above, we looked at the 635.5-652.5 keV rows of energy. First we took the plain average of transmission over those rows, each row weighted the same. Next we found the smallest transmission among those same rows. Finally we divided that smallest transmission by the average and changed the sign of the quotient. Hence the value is -0.84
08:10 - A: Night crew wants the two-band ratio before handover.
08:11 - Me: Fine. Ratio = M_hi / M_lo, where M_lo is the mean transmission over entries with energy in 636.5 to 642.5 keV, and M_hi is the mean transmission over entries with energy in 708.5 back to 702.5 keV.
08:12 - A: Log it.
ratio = 1.09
